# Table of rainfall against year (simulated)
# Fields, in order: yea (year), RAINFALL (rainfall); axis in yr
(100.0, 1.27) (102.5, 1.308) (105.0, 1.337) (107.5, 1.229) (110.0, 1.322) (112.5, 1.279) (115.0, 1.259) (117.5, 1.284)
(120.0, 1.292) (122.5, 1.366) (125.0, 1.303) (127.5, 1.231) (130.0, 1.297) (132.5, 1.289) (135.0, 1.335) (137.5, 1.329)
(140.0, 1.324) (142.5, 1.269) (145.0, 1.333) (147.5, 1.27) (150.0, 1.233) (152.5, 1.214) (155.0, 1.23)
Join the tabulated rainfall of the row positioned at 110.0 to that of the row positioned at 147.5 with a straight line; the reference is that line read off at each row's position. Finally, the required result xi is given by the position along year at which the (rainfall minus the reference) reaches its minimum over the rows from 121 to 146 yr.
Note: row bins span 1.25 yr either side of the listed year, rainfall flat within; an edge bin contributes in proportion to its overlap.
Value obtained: 127.5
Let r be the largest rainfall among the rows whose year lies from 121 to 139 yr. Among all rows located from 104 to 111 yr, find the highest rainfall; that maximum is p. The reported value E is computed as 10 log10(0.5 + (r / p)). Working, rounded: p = 1.337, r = 1.366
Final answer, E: 1.82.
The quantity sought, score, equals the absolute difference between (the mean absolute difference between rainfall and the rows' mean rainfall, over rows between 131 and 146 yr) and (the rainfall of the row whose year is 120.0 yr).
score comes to 1.269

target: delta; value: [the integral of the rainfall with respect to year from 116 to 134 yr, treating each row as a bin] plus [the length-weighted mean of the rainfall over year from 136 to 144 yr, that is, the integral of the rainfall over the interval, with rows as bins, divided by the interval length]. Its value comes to 25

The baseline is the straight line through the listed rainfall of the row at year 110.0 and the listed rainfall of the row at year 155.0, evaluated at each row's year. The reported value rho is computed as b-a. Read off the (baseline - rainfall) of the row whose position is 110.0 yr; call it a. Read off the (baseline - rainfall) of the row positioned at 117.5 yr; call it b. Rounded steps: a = 0.000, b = 0.023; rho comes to 0.023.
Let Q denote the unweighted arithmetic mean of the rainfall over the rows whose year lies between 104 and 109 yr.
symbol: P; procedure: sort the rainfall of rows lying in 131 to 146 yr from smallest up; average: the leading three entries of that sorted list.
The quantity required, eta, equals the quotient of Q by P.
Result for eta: 0.99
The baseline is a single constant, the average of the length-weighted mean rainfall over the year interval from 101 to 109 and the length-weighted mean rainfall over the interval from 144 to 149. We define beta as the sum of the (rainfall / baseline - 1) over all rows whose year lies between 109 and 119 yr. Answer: -0.02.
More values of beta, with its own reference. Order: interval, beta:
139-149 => 0.02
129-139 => 0.06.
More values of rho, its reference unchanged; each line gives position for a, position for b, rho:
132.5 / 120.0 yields 0.023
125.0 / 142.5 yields -0.002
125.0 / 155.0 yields 0.012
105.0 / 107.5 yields 0.103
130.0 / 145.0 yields -0.067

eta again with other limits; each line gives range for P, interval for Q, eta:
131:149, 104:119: 1.01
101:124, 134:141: 1.06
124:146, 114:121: 1.01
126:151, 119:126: 1.06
